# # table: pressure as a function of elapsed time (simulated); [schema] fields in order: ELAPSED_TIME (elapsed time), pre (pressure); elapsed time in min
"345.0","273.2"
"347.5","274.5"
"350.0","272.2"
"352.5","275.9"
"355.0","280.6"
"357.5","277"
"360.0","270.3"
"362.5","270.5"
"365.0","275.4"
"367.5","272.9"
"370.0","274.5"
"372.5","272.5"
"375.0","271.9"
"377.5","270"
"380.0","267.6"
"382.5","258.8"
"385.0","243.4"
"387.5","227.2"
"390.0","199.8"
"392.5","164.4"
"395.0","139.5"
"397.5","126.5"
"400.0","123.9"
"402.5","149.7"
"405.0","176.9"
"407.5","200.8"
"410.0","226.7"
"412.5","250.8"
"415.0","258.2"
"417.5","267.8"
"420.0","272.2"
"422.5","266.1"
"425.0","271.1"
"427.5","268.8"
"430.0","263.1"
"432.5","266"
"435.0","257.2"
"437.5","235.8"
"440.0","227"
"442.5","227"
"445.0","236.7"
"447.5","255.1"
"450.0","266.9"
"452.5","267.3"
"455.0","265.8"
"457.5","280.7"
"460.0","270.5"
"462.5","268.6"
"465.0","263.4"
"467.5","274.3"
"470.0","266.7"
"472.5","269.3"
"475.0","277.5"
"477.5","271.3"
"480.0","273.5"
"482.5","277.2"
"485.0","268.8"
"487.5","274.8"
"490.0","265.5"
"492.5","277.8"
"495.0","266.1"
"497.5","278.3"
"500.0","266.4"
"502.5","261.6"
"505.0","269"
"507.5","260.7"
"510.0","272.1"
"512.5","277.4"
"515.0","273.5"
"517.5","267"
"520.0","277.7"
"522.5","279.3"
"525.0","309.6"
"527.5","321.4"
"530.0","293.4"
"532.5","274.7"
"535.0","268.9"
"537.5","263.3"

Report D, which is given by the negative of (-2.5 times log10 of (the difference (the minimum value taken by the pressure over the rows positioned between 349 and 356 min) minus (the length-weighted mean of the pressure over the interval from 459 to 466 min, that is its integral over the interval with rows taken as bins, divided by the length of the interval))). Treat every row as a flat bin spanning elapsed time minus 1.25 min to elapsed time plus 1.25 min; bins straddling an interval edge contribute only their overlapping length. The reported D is 1.7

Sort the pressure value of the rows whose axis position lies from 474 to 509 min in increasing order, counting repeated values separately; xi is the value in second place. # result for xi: 261.6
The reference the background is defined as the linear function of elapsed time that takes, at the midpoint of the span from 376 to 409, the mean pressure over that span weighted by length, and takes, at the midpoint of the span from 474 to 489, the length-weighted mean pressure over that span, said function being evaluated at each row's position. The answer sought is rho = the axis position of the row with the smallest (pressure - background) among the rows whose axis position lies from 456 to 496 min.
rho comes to 495.0 min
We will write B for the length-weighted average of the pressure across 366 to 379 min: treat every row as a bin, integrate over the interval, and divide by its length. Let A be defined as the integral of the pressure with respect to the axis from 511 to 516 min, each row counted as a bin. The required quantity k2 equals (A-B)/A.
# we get 0.80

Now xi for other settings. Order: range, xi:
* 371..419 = 126.5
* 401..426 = 176.9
